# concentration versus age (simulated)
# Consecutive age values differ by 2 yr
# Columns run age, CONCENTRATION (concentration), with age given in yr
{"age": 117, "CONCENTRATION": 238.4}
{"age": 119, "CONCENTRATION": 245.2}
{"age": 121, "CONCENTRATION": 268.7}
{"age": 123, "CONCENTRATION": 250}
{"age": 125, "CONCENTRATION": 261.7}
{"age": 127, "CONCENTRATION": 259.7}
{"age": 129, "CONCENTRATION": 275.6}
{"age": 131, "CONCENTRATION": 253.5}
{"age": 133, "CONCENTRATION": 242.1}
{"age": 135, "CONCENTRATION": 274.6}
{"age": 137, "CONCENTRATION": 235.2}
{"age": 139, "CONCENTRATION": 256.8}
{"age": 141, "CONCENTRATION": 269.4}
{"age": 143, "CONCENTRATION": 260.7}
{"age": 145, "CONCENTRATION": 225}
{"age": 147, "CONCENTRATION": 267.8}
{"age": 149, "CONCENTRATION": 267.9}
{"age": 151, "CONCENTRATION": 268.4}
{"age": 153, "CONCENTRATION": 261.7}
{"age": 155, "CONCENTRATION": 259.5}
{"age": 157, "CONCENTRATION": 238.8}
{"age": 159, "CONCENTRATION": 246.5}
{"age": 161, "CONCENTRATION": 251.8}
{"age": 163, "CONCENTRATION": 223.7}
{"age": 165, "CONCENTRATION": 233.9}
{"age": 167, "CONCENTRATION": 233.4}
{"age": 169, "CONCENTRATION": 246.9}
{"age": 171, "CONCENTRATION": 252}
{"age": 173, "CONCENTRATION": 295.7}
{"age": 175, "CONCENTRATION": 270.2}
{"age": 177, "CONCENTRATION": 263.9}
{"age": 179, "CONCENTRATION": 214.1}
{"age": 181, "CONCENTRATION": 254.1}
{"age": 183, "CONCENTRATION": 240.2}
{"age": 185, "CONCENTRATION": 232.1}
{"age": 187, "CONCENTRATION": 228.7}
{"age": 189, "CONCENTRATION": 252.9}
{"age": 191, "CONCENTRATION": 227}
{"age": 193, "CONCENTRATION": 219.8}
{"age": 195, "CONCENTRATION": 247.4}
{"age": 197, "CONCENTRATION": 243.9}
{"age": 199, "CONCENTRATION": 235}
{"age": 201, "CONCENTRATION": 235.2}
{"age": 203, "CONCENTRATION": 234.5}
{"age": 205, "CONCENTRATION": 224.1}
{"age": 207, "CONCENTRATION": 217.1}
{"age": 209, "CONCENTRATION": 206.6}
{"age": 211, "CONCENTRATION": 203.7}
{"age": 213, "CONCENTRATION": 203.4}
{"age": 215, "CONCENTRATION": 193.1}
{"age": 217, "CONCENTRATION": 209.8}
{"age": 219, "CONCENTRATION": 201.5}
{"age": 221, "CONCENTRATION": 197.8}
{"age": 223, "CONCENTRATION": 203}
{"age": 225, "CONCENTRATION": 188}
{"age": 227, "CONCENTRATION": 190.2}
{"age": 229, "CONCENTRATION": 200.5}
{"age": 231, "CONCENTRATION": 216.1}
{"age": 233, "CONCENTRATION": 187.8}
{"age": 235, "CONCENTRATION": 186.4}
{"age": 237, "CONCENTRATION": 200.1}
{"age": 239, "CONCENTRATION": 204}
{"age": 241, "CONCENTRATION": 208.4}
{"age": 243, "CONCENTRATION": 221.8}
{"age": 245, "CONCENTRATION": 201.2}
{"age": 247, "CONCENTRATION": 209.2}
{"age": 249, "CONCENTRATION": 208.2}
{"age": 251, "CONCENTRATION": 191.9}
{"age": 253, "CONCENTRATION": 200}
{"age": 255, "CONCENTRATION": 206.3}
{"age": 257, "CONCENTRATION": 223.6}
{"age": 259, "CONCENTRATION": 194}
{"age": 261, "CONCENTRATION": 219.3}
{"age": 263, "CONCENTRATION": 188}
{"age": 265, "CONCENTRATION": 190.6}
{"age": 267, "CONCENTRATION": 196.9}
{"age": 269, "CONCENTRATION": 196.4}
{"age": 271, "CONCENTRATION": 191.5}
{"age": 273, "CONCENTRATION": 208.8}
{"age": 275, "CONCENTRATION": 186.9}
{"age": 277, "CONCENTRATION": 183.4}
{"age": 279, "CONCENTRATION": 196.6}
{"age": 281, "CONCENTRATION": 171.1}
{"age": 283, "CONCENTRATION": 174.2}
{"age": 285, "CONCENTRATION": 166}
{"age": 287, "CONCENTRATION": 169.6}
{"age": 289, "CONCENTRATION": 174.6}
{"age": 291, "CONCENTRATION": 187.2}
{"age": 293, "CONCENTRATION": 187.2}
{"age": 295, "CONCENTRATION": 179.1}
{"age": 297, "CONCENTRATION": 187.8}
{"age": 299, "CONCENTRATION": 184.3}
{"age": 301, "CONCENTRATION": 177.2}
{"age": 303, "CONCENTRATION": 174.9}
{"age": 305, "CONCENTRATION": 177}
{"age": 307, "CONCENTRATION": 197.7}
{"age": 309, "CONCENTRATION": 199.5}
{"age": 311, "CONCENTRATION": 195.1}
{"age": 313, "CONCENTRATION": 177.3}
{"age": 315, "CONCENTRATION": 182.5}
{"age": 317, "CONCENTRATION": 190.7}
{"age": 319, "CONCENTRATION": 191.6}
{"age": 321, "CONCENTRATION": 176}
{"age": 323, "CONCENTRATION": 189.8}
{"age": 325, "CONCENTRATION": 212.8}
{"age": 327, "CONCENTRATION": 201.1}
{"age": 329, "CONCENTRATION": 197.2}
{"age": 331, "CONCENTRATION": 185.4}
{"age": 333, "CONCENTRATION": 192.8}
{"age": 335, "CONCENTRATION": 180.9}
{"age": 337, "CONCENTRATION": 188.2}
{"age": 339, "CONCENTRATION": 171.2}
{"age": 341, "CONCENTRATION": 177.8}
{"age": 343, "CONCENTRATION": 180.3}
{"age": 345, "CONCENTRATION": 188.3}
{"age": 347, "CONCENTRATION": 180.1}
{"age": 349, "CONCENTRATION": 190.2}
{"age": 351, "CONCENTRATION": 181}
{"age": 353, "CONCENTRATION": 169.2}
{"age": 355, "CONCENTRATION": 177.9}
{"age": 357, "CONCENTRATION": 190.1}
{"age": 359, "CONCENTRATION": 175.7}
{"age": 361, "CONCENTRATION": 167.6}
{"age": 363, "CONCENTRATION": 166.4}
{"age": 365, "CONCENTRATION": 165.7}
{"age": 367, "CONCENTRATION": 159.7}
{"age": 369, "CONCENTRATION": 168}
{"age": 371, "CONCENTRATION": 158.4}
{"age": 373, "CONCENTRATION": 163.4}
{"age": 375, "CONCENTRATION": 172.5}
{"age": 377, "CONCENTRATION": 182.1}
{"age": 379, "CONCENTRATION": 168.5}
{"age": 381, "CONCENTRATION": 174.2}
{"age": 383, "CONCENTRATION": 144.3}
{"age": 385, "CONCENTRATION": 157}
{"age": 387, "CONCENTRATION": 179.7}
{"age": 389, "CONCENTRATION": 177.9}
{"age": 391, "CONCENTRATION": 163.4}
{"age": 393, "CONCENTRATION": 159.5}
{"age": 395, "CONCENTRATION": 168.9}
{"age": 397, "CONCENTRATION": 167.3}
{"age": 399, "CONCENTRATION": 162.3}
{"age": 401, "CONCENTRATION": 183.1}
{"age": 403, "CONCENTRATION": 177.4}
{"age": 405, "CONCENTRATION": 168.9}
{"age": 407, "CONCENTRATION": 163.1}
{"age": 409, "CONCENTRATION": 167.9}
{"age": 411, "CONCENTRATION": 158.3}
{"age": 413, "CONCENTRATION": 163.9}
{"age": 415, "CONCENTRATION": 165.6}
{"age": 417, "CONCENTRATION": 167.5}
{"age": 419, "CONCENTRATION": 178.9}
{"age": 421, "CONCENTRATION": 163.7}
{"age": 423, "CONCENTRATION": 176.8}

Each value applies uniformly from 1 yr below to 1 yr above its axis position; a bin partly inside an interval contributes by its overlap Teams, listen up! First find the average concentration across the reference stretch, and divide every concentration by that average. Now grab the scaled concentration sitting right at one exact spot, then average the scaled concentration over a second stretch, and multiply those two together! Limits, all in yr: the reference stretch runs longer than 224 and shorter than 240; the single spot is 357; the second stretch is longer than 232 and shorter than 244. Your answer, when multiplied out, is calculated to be 0.99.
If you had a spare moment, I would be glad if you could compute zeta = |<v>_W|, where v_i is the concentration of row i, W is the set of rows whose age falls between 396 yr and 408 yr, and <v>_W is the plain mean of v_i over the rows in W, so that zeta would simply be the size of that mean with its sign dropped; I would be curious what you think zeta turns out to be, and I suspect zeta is 170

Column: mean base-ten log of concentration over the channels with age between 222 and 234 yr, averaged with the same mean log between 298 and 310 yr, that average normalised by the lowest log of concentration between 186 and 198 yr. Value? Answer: 0.97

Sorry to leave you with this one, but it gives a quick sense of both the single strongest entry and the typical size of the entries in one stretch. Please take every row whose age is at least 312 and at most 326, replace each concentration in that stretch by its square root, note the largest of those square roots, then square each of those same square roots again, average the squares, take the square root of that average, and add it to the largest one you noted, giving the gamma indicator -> 28.32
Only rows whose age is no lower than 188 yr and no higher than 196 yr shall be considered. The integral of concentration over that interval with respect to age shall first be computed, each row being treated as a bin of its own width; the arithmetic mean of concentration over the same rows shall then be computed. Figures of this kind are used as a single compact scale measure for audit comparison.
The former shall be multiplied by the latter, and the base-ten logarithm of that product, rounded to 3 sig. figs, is 5.65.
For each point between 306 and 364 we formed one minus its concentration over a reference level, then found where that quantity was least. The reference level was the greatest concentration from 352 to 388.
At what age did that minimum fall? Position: 325 yr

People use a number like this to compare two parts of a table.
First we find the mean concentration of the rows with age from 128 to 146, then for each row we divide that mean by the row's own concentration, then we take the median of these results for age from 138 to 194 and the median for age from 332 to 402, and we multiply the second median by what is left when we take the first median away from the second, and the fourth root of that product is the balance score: 0.91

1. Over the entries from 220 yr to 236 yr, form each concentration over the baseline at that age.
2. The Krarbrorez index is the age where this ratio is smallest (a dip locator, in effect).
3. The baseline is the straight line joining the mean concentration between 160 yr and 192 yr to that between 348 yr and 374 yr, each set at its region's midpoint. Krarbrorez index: 225 yr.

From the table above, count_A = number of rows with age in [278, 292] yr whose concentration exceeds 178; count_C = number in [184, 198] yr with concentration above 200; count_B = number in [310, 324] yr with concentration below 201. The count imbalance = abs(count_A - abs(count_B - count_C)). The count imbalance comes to 2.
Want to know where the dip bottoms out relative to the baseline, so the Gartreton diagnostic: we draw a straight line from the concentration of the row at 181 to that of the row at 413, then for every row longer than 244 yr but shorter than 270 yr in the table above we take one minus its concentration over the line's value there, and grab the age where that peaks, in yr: 251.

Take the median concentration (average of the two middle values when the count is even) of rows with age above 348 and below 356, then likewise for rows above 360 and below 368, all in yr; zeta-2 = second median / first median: 0.93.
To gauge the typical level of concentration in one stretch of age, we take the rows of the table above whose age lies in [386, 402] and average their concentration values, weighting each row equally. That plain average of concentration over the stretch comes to 170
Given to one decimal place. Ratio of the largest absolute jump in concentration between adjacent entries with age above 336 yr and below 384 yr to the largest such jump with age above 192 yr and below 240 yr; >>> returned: 1.1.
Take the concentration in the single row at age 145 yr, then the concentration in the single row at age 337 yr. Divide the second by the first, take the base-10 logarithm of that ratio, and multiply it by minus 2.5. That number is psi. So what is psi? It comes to 0.19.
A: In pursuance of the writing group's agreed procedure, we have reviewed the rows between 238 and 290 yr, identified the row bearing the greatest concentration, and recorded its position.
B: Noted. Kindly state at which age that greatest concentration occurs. 257 yr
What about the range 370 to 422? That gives 401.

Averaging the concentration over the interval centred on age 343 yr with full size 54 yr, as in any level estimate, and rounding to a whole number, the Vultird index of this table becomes 182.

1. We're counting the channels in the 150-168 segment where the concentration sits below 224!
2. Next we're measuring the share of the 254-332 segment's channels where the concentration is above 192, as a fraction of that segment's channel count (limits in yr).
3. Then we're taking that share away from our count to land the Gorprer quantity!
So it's 1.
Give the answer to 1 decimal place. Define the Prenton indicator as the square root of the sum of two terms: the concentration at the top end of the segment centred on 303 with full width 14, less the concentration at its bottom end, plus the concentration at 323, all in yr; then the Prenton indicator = 14.2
